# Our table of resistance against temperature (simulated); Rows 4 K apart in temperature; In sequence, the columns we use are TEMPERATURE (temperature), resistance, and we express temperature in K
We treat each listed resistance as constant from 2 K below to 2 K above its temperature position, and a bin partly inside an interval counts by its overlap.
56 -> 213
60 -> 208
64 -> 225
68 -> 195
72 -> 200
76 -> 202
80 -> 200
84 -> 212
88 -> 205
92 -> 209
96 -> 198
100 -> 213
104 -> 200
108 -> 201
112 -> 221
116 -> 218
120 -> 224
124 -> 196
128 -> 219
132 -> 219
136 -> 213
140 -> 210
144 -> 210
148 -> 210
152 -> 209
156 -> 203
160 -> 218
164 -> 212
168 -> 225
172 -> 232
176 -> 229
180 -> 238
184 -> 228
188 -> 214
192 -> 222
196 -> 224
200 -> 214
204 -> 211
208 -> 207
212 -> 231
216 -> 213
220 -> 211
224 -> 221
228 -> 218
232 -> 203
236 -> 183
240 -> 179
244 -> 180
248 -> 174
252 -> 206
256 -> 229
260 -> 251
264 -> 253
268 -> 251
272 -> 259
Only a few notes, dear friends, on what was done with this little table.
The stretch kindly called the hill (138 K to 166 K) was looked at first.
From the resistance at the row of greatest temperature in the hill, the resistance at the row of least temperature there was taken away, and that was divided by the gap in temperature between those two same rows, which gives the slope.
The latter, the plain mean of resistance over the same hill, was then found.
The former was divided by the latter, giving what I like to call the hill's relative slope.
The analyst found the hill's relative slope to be 0.000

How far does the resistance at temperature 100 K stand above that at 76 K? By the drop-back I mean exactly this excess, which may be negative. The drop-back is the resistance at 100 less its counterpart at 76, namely 11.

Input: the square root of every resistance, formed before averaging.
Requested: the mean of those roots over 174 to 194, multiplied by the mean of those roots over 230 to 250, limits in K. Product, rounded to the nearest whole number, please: 204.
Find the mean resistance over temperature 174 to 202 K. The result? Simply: 224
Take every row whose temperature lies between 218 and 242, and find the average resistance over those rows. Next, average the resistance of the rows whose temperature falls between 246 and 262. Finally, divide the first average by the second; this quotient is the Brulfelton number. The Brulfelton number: 0.94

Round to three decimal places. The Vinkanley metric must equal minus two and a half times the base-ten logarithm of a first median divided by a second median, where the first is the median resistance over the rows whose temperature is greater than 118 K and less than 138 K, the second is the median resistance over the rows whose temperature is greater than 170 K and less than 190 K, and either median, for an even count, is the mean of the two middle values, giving 0.048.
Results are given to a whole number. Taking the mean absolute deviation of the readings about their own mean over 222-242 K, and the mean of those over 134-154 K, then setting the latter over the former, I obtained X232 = 13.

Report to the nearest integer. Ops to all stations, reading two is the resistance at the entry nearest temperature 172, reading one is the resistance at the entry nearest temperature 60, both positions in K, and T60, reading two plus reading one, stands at 440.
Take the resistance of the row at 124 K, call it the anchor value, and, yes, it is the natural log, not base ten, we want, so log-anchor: 5.28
